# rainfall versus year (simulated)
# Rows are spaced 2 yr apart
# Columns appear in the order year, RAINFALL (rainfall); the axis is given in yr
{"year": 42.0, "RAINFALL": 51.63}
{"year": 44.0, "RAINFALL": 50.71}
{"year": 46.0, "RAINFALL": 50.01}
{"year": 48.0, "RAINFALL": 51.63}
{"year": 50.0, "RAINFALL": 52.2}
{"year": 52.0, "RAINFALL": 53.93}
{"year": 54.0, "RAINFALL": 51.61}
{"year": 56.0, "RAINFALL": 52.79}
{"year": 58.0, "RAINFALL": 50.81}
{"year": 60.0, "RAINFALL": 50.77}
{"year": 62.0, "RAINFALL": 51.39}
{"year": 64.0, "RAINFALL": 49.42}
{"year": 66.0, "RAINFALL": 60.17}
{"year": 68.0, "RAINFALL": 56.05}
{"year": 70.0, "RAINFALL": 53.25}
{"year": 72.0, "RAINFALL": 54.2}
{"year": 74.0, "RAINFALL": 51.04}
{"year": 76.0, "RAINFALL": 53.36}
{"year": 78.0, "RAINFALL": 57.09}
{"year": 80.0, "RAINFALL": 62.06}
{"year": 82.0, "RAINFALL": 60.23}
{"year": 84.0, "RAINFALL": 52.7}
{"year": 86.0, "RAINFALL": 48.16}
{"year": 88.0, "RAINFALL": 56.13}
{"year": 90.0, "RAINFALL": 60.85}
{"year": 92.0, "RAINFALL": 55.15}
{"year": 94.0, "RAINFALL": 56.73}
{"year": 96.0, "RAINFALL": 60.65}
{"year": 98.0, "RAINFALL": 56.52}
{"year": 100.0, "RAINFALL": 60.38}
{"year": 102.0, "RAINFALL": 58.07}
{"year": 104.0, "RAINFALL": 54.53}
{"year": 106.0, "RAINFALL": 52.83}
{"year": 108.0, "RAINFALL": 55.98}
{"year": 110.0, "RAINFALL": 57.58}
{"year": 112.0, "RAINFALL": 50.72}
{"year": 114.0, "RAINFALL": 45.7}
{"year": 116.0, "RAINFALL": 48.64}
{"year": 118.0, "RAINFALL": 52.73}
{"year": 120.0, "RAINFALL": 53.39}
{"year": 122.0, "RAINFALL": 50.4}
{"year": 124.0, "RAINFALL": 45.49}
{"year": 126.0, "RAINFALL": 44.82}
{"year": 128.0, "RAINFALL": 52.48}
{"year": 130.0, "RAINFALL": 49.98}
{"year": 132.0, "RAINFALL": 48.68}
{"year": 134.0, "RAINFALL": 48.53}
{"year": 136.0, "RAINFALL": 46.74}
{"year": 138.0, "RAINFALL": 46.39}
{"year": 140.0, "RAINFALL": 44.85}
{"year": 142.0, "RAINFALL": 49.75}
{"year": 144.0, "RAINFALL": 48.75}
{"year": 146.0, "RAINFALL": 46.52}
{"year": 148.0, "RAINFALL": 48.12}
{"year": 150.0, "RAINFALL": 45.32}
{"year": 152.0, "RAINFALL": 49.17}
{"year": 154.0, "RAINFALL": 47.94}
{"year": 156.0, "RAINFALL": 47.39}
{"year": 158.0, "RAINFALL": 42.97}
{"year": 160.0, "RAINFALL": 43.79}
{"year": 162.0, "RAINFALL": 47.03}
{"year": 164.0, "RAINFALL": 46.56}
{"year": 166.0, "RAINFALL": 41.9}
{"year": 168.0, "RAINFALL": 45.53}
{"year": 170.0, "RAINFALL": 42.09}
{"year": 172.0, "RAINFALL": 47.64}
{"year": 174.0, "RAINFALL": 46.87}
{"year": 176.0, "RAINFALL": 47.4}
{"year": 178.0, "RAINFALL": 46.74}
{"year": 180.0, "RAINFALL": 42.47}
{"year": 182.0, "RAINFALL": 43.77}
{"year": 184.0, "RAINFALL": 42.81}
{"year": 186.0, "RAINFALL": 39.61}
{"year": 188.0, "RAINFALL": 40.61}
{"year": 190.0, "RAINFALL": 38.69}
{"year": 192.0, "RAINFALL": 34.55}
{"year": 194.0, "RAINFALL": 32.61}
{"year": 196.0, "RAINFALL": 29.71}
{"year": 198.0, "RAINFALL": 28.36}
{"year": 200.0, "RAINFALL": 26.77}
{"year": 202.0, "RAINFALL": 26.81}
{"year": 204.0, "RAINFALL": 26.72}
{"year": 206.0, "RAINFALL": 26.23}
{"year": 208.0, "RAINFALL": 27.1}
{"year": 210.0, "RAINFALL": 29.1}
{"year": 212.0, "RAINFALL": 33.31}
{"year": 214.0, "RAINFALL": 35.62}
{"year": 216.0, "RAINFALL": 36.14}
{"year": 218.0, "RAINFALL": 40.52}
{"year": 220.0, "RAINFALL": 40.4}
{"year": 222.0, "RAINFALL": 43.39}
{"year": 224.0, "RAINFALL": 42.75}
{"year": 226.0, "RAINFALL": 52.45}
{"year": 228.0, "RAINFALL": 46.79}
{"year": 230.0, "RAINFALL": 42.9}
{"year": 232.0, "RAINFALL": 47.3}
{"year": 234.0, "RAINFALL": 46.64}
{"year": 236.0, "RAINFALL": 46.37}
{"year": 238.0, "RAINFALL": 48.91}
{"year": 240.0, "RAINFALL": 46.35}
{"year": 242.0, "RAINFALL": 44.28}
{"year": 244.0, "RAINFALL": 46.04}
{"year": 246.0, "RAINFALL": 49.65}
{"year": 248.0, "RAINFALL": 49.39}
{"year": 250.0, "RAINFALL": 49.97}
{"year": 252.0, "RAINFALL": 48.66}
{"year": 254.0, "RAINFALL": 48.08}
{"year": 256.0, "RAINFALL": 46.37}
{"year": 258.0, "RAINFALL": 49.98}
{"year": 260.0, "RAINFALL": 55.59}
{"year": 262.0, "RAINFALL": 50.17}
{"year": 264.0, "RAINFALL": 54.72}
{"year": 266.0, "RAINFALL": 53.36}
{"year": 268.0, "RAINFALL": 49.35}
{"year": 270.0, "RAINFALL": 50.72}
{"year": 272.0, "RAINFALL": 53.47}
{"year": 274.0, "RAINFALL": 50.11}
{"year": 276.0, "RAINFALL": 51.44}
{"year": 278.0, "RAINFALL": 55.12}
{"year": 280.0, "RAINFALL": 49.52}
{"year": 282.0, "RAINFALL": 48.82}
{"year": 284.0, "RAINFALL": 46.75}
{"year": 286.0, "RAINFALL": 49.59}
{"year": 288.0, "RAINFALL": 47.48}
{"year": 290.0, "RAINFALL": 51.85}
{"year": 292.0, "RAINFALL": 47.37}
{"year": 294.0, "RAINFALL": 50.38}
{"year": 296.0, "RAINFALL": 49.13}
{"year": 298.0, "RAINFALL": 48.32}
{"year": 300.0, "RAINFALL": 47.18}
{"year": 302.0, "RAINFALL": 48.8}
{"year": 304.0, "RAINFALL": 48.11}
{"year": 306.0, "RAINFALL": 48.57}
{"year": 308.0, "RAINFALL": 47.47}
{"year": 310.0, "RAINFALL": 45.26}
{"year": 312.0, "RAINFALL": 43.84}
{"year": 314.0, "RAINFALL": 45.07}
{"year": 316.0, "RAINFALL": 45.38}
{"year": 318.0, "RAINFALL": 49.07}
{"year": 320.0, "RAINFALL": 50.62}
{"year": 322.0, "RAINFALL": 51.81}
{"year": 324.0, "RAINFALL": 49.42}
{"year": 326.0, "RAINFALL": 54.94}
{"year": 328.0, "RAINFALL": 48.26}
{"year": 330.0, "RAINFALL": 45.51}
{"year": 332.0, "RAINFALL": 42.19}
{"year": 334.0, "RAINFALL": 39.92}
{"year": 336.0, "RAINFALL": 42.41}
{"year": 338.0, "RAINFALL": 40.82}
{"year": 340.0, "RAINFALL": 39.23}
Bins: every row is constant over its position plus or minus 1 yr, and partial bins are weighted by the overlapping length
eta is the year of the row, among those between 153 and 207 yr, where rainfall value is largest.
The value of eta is 154.0 yr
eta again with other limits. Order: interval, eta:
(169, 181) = 172.0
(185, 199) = 188.0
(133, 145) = 142.0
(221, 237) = 226.0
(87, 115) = 90.0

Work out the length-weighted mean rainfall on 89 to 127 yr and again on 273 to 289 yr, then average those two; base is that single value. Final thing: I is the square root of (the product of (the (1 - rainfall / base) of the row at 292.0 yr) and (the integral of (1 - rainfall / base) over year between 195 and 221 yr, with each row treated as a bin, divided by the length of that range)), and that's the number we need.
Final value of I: 0.18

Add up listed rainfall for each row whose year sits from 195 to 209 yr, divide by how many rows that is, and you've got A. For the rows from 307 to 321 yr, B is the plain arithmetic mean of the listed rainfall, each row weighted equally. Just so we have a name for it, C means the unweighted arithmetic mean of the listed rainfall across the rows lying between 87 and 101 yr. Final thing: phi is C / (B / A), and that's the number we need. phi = 34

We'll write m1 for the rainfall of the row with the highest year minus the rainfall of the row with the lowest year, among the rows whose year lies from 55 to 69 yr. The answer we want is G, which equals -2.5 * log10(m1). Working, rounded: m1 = 3.3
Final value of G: -1.3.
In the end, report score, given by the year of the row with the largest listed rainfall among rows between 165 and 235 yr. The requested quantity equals 226.0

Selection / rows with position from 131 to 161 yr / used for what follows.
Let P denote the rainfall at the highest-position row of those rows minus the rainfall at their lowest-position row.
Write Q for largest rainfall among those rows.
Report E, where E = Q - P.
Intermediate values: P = -5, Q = 49.75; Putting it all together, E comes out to 54.6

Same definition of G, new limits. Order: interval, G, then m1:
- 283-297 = -0.9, 2.4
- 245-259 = 1.2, 0.3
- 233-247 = -1.2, 3.0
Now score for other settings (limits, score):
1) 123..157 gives 128.0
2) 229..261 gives 260.0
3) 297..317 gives 302.0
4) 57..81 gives 80.0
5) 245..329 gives 260.0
